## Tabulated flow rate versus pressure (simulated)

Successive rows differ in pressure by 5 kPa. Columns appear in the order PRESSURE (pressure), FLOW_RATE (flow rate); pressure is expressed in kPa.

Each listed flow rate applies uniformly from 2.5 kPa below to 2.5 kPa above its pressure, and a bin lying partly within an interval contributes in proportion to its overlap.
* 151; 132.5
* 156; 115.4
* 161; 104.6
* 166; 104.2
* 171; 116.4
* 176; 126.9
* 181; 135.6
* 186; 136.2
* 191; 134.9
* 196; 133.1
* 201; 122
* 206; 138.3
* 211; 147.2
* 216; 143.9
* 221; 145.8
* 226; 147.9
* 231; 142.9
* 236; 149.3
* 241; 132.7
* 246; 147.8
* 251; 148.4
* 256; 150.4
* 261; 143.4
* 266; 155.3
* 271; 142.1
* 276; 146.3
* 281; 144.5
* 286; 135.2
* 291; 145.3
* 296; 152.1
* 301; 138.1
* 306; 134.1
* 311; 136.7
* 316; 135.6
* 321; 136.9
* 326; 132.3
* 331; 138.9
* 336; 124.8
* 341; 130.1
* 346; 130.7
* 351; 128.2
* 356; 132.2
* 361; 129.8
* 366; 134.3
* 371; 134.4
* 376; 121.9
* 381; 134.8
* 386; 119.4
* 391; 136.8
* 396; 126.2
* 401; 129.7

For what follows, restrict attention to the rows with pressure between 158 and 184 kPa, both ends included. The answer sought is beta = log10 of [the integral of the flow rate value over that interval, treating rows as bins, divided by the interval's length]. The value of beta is 2.07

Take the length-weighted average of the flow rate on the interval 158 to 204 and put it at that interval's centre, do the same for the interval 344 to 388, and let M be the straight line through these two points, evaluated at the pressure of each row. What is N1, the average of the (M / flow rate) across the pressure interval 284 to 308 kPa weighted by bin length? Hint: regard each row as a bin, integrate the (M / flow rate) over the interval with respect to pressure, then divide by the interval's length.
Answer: 0.90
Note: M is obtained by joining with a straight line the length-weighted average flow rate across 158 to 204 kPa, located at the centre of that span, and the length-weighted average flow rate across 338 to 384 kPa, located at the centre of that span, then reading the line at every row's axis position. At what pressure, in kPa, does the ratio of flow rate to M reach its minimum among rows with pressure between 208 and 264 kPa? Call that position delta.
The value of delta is 241 kPa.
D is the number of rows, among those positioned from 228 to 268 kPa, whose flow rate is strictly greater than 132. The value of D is 8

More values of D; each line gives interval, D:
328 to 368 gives 3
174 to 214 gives 6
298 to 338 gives 7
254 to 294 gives 8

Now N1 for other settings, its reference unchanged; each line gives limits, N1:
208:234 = 0.86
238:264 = 0.87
